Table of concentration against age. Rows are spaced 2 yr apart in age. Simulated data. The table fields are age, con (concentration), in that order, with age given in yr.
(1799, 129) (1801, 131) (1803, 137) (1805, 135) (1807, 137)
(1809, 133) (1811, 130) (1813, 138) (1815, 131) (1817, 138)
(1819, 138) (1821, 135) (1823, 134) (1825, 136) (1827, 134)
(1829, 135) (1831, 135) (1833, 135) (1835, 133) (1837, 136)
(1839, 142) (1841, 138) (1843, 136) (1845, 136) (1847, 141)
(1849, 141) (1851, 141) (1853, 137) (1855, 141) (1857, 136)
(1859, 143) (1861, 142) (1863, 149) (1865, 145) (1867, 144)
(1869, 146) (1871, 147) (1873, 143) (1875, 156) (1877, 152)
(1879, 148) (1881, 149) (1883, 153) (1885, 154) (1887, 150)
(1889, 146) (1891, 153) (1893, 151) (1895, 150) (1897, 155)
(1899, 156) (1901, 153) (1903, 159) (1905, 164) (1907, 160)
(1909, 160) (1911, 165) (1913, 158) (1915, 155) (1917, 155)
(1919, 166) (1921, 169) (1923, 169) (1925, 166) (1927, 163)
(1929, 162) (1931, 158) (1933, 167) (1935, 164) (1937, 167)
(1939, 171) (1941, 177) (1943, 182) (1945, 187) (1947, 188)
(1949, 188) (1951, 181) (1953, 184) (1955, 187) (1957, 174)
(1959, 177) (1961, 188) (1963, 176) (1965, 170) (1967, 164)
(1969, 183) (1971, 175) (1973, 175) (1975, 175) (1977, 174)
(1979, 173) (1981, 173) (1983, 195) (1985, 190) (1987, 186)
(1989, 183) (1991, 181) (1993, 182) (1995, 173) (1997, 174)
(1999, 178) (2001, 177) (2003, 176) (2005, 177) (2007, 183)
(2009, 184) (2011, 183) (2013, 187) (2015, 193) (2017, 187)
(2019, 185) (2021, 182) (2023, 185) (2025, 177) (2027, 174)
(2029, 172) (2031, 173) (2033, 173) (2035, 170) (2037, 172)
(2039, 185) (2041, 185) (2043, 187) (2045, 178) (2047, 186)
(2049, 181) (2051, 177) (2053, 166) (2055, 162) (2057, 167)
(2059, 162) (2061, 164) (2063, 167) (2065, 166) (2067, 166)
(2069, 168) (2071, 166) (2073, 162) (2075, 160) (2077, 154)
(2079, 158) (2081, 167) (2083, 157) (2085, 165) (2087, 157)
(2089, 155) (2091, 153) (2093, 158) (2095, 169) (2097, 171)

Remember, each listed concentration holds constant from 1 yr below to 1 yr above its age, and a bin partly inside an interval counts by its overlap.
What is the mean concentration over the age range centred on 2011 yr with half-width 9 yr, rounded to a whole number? 184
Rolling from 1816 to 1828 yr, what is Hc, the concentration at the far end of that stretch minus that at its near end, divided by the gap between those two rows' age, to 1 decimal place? -0.4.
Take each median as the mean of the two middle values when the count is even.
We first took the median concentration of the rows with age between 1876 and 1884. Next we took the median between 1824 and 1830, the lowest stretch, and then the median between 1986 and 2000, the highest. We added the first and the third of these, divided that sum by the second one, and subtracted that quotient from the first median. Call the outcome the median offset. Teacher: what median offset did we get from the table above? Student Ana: 148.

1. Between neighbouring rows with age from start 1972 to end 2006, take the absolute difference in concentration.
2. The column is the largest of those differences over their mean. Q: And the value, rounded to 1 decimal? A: 6.3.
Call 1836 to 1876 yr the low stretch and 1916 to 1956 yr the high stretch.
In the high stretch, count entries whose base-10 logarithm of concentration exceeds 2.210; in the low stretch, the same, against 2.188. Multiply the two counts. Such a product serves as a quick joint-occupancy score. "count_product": 17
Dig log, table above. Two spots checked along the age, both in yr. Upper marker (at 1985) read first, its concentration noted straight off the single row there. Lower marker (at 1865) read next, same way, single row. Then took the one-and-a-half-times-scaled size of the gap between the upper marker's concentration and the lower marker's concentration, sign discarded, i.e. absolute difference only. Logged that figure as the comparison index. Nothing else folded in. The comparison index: 67.5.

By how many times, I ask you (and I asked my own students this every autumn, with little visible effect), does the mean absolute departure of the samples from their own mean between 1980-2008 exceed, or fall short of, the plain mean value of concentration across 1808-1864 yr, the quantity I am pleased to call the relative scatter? 0.0375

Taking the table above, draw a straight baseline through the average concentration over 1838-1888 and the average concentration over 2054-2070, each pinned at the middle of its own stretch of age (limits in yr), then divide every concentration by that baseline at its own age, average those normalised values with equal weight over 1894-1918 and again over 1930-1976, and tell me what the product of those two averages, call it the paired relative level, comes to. 1.21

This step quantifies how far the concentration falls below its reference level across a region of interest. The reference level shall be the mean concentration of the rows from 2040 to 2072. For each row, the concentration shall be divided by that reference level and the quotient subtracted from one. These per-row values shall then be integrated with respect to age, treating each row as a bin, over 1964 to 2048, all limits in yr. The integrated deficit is -3.7 yr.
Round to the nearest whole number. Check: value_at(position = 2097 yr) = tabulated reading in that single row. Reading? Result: 171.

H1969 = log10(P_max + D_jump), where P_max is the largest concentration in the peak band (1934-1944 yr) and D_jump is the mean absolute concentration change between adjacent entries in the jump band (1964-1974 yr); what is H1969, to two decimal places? 2.28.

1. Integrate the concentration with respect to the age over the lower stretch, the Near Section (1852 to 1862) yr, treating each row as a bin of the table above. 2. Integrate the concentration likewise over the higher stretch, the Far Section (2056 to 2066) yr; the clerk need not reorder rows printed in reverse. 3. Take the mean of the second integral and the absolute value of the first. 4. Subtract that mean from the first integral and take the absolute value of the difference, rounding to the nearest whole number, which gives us 127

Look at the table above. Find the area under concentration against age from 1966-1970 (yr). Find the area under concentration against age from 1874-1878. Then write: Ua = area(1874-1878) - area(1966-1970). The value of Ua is -78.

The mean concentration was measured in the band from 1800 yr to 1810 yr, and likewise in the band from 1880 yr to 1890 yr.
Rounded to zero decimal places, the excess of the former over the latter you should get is -16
